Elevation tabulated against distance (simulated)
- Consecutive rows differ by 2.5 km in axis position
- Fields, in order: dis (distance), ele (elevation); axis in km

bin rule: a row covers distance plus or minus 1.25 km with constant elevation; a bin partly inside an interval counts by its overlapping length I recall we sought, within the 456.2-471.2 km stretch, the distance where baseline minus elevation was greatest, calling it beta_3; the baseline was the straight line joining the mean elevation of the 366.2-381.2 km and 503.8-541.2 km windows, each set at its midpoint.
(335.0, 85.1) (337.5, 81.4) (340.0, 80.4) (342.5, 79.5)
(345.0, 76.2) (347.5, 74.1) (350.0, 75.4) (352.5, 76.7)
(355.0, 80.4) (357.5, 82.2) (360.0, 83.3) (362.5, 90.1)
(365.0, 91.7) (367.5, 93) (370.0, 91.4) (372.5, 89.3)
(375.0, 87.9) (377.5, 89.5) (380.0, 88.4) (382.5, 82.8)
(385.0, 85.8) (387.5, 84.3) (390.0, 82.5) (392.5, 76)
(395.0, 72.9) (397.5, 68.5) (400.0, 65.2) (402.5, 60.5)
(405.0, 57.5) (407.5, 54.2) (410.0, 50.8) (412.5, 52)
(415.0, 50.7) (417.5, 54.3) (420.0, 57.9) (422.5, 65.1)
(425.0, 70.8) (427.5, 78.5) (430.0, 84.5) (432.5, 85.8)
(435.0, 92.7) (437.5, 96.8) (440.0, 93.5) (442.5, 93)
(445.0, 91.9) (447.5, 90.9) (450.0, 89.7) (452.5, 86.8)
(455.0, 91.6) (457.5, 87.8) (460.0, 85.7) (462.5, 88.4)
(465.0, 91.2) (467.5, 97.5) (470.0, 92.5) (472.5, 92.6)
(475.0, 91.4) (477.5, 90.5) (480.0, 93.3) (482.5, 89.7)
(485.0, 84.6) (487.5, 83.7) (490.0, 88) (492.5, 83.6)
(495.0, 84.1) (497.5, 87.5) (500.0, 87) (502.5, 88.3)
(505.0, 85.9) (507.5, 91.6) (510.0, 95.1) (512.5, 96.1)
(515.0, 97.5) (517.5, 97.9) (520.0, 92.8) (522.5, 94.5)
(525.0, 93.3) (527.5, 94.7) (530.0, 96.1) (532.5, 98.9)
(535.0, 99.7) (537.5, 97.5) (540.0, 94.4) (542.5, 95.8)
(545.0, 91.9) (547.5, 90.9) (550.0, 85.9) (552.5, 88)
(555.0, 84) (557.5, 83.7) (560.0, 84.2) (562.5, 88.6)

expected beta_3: 460.0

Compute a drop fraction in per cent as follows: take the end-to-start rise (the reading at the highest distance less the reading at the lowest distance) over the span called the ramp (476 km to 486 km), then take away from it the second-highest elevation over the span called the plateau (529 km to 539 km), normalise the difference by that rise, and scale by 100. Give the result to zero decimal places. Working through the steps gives 1776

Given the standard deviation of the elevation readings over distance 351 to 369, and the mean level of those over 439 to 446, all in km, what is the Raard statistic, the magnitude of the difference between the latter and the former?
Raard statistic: 87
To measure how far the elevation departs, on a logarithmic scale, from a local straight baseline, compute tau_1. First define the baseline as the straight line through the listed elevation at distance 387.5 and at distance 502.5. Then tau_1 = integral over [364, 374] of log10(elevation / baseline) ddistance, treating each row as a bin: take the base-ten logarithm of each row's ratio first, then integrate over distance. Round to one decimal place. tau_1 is 0.4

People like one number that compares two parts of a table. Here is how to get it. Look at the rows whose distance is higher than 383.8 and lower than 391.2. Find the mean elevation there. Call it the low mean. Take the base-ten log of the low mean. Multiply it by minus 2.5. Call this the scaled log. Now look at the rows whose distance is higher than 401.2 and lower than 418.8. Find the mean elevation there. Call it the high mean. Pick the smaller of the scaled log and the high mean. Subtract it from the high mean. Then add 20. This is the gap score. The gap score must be 79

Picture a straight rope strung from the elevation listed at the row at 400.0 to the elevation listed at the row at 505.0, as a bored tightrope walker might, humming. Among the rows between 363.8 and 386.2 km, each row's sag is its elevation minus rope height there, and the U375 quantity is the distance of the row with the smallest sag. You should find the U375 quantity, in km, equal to 382.5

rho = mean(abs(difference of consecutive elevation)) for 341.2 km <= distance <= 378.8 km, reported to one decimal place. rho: 2.2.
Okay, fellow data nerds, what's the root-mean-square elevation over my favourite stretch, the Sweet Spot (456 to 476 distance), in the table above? 91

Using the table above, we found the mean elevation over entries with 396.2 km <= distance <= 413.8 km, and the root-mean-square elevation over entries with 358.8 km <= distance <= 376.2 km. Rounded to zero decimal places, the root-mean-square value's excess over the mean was 31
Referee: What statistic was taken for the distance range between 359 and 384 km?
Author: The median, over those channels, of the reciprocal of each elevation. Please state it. 0.0112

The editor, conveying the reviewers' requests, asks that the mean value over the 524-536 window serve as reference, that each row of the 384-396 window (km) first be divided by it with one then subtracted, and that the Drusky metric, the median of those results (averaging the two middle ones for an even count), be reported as -0.15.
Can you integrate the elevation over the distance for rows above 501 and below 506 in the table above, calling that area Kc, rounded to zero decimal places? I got 436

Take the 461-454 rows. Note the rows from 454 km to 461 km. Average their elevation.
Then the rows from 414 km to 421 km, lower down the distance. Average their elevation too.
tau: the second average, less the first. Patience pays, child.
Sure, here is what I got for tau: -34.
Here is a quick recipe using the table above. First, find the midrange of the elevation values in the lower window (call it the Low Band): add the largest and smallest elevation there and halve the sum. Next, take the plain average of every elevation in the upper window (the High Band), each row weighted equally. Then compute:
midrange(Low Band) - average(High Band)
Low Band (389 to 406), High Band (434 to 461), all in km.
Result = -21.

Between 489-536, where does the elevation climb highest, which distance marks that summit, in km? 535.0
